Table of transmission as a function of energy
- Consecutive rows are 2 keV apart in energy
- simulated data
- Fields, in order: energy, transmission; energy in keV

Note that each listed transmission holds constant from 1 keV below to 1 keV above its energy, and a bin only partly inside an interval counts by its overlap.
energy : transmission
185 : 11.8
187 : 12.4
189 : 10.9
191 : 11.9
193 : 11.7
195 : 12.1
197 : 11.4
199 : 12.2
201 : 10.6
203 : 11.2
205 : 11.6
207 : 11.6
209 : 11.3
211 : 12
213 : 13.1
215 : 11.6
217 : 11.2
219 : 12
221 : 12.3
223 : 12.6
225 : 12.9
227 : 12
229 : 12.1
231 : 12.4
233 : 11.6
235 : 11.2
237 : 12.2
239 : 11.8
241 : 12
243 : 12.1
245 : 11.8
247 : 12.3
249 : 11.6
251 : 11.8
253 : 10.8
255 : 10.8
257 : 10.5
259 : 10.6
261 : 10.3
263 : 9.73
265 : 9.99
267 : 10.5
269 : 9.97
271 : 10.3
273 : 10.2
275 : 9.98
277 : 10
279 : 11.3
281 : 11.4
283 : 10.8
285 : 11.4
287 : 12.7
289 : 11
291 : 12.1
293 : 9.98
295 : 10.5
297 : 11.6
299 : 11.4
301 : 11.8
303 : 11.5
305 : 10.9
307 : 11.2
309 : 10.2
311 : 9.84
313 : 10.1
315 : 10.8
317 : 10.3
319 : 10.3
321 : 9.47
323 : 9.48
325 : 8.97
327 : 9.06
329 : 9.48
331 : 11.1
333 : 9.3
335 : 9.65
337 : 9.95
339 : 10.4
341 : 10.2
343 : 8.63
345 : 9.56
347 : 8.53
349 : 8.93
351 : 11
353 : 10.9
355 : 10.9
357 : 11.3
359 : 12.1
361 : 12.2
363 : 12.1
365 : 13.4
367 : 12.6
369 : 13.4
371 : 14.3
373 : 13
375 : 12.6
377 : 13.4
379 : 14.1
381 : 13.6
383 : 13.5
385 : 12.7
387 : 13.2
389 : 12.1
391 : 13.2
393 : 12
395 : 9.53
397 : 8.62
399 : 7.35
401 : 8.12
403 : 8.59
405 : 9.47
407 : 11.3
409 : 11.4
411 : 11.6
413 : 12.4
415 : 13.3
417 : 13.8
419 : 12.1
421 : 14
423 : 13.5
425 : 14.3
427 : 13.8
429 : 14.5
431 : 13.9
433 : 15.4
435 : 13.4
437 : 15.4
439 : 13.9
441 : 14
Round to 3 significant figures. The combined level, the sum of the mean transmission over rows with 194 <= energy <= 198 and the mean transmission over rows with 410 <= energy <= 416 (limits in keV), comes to 24.2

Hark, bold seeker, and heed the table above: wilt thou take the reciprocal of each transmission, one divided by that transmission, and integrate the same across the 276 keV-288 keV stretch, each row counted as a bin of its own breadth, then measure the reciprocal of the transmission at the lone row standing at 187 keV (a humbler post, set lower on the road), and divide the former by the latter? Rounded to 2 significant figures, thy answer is 13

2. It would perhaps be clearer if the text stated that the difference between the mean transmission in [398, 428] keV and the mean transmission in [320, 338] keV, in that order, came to 2.1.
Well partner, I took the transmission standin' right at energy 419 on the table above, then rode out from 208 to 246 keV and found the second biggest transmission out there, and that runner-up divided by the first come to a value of 1.07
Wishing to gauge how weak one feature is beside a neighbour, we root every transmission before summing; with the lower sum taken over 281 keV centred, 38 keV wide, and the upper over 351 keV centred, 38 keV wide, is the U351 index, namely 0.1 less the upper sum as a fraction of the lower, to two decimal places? -0.90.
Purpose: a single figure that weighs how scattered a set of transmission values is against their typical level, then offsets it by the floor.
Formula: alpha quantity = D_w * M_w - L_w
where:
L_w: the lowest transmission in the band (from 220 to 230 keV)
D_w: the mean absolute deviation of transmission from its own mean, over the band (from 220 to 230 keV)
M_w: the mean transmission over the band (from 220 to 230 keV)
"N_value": -8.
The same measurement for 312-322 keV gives -6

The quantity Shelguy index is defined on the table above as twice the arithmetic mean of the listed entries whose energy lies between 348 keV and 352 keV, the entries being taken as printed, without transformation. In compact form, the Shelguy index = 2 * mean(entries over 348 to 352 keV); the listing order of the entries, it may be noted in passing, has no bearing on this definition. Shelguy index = 20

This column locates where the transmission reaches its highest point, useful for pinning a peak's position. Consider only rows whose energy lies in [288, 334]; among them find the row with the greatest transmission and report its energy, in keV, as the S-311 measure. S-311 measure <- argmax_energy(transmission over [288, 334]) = 291 keV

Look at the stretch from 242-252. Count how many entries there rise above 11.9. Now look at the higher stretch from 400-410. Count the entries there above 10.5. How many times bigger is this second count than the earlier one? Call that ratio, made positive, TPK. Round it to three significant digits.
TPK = 1.00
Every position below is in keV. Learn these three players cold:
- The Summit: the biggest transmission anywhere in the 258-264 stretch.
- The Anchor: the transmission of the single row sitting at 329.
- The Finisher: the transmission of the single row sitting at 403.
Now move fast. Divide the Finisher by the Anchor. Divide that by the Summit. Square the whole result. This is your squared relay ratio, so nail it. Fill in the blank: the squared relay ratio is 0.0073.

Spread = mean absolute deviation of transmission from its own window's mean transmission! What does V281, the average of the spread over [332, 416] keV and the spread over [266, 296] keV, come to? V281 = 1.1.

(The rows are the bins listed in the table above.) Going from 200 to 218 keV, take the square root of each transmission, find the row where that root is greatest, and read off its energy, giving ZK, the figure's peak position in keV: 213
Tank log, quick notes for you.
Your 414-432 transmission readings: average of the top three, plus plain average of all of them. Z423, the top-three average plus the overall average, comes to 28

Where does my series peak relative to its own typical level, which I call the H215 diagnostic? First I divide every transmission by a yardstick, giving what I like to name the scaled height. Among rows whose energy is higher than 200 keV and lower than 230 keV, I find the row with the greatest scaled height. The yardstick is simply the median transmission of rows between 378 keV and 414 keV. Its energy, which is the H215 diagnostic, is 213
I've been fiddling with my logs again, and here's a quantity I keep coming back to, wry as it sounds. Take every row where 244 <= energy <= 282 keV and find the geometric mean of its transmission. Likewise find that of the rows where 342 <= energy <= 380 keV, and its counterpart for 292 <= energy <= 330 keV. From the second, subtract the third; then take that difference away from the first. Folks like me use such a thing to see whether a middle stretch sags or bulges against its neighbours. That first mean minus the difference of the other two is 9.4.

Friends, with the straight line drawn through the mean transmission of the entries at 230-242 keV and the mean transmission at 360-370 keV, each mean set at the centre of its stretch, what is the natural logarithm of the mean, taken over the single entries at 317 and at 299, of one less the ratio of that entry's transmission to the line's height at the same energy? -2.11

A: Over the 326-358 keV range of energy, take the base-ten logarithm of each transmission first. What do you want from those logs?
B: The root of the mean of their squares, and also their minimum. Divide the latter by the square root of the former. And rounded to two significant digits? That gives 0.93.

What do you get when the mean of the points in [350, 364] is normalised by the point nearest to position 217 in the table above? 1.0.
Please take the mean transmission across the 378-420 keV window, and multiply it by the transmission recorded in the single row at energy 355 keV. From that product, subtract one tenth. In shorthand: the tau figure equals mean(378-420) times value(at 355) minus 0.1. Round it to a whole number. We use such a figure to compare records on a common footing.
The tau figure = 125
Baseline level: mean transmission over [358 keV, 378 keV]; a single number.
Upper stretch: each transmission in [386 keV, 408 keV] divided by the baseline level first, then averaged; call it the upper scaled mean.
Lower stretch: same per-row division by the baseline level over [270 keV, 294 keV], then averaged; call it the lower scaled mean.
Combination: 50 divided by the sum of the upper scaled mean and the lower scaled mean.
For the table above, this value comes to 30.4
